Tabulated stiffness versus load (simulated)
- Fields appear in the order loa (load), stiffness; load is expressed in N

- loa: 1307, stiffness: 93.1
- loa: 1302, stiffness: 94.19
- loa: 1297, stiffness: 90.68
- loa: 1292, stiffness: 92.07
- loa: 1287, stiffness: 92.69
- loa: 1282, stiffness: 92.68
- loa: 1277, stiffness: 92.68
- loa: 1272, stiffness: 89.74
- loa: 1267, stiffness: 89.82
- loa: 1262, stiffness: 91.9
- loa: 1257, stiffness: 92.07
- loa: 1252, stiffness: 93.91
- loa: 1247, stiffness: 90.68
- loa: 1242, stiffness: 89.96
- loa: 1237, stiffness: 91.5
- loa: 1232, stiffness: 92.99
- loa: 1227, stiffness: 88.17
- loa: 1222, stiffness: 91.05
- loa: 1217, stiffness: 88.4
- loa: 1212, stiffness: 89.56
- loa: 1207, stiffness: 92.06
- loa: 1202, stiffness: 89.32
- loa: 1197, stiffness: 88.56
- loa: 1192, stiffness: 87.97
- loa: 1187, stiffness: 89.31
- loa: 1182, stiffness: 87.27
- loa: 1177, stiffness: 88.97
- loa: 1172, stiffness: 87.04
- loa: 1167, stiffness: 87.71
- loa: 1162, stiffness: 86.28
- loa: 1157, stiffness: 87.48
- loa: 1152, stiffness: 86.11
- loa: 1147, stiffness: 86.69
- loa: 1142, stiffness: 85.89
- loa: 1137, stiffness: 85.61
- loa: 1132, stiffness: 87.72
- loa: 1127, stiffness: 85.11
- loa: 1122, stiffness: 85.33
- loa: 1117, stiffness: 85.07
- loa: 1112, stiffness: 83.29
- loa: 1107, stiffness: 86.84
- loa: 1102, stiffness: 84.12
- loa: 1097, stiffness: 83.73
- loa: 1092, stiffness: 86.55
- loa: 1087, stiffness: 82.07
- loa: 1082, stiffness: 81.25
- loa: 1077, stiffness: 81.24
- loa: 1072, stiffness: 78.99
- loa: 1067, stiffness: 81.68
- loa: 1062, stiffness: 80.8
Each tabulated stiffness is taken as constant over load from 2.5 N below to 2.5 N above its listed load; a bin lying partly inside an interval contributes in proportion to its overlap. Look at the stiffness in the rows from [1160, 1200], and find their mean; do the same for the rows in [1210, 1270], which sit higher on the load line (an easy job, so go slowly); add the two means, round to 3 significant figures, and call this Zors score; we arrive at 179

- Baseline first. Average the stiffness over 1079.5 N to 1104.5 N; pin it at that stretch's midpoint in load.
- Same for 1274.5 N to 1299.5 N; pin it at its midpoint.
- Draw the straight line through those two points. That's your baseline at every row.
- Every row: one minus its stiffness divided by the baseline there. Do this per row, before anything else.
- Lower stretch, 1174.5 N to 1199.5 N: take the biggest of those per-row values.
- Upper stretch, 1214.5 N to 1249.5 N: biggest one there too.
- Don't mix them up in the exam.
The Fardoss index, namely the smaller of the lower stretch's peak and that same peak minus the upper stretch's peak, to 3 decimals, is -0.012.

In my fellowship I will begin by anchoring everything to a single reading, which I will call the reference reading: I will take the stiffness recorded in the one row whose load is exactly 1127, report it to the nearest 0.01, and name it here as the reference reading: 85.11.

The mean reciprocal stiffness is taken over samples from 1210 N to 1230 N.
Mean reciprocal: 0.0112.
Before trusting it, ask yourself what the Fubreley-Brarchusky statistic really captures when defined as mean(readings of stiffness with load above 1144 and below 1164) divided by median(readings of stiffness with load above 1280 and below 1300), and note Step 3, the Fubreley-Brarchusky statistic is 0.94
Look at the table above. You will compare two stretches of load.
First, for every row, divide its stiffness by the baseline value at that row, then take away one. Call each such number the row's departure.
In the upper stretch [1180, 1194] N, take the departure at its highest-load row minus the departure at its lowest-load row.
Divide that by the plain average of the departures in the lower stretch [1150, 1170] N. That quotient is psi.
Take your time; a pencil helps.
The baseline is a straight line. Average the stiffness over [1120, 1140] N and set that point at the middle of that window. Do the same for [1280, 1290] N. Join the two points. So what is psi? -0.8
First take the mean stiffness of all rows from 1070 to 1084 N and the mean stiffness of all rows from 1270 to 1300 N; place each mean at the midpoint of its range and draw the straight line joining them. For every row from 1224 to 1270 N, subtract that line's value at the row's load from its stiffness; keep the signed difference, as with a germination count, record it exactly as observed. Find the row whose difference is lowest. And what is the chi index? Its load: 1267 N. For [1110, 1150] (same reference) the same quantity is 1112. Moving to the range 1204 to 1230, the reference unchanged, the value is 1227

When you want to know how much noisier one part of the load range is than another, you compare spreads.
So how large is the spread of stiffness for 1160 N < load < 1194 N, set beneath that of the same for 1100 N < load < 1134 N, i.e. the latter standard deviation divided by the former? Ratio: 1.42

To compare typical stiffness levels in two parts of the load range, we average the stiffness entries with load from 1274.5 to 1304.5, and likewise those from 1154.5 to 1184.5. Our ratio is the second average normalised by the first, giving 0.95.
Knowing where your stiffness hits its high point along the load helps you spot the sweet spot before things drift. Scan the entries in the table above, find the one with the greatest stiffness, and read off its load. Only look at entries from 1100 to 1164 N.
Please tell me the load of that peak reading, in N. 1132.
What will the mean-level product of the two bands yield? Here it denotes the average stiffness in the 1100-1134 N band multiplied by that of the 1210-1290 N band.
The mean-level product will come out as 7777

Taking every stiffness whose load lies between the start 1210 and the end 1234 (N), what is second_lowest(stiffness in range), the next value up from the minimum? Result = 88.4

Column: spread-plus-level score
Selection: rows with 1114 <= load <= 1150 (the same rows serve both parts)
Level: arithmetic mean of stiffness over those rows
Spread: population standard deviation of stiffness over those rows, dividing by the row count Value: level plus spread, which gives 86.8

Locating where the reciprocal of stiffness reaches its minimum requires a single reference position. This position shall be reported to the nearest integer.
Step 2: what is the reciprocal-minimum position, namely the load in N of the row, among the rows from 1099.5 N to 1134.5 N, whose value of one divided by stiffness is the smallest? 1132 N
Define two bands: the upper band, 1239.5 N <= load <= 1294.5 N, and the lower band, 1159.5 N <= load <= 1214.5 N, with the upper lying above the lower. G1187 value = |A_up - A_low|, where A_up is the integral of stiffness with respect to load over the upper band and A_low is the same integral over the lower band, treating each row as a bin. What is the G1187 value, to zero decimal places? 171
